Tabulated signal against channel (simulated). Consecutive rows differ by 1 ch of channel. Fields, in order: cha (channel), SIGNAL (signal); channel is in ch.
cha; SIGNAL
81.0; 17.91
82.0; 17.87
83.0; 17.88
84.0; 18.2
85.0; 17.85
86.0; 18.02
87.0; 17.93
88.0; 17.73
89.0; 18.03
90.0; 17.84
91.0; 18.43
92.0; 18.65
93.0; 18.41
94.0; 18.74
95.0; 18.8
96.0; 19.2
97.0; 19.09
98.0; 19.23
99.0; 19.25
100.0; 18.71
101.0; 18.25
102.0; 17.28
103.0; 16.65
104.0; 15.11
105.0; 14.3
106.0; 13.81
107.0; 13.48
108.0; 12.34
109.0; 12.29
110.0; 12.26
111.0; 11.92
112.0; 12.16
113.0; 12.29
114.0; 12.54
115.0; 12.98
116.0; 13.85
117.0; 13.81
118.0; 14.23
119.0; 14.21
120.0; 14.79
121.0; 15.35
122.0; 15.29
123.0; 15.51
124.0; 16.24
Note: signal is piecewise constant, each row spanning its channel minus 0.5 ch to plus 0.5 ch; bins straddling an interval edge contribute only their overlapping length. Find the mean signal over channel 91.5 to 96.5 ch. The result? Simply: 18.8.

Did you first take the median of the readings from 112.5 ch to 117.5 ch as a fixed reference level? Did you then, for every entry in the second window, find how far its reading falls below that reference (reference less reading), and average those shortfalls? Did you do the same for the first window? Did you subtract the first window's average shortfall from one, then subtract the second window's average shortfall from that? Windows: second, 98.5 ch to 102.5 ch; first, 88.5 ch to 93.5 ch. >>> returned 11.7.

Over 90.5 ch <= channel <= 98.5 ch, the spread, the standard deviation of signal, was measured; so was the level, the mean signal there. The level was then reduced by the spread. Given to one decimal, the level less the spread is 18.5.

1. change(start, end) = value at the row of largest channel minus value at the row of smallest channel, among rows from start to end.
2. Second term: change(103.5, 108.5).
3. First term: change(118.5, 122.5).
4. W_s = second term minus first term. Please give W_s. -4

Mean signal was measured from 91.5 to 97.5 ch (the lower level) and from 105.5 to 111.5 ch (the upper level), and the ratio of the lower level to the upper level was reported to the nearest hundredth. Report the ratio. 1.48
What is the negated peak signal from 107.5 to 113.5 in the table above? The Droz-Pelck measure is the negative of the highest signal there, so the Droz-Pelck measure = -12.3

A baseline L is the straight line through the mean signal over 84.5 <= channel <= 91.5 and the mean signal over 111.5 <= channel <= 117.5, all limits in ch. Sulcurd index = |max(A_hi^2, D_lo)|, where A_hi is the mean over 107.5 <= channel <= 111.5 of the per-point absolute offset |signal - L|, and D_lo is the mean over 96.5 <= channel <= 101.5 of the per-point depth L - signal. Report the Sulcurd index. 2.84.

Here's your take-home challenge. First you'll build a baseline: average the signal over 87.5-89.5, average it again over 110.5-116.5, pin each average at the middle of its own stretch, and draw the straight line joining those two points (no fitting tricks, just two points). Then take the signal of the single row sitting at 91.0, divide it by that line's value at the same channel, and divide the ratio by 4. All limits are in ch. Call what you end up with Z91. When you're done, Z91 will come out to 0.265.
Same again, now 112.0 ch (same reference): 0.235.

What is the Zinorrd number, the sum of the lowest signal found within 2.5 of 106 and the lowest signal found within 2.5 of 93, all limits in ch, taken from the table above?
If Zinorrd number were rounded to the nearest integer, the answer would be 31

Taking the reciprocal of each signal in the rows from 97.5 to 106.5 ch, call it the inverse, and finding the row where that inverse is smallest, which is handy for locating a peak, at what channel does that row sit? 99.0 ch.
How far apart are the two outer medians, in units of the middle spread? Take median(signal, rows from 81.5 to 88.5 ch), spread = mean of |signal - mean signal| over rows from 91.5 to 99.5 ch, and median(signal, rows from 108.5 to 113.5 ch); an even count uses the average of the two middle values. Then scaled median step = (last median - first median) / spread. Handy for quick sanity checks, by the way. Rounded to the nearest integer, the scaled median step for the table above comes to -21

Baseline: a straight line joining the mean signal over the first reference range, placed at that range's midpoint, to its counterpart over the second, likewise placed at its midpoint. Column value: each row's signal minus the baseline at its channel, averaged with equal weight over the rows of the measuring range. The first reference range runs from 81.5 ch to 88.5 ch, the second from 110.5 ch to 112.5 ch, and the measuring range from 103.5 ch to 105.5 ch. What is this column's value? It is 1.1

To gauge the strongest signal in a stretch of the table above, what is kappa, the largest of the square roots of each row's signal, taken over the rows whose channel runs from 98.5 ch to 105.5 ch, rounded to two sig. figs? 4.4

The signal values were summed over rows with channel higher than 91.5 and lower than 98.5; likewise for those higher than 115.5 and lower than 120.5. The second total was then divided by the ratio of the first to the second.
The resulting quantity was 38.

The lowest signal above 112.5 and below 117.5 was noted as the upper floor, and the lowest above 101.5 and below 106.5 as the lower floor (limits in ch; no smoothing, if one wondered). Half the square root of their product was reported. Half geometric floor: 6.5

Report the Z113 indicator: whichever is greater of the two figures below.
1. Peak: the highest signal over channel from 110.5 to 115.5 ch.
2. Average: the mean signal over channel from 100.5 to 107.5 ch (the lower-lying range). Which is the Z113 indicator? 15.6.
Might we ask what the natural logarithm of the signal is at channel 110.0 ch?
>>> 2.5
